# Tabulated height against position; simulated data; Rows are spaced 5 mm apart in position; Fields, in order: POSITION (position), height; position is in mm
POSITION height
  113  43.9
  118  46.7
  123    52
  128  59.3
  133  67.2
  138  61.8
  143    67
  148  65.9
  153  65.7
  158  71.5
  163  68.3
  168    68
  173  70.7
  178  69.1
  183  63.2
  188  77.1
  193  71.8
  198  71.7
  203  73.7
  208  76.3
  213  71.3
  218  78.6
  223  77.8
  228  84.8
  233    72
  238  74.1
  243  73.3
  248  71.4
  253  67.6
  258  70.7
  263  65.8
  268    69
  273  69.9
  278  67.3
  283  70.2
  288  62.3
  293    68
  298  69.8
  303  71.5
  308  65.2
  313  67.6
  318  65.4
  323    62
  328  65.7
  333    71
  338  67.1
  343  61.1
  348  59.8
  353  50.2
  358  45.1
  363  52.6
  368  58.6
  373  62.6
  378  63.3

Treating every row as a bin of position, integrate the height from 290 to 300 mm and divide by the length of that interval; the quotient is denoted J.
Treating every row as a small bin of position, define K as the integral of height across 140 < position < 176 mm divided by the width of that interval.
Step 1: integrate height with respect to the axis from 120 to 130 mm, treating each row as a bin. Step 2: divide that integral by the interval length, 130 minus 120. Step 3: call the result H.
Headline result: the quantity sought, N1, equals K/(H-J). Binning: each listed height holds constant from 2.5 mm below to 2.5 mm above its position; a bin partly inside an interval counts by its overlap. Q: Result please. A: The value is -5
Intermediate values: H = 55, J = 68.5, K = 68.1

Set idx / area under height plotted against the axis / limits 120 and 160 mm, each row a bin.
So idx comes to 2540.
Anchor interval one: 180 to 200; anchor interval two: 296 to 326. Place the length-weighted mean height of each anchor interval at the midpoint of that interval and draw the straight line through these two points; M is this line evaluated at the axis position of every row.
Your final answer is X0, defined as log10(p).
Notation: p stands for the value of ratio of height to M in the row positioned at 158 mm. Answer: 0.00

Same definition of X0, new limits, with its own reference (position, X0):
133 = -0.03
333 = 0.03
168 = -0.02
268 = 0.00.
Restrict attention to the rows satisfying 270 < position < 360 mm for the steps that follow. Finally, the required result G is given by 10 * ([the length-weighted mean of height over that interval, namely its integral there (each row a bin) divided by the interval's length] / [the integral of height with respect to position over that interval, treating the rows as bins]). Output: 0.11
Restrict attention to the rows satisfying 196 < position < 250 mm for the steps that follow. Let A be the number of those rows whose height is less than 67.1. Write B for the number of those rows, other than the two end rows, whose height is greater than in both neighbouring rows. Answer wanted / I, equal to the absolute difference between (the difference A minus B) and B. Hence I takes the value 8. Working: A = 0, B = 4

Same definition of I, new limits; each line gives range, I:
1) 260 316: 3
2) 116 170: 1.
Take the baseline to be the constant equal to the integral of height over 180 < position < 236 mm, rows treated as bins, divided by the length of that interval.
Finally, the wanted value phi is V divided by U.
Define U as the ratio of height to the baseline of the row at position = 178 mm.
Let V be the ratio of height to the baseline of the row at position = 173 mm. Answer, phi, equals 1.02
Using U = 0.93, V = 0.95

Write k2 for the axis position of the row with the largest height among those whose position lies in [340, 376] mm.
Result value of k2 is 373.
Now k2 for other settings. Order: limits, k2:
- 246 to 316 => 303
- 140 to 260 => 228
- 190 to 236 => 228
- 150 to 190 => 188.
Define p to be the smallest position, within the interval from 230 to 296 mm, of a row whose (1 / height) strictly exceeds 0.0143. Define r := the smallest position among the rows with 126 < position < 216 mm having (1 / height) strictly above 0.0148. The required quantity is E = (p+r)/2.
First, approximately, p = 253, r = 128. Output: 190.5 mm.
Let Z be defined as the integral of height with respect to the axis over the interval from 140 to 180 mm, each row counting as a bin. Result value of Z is 2727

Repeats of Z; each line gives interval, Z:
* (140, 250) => 7912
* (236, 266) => 2112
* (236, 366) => 8511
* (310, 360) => 3085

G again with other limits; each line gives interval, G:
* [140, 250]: 0.09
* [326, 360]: 0.29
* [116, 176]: 0.17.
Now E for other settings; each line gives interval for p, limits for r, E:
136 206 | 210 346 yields 200.5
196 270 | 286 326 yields 270.5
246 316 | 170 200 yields 218.0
